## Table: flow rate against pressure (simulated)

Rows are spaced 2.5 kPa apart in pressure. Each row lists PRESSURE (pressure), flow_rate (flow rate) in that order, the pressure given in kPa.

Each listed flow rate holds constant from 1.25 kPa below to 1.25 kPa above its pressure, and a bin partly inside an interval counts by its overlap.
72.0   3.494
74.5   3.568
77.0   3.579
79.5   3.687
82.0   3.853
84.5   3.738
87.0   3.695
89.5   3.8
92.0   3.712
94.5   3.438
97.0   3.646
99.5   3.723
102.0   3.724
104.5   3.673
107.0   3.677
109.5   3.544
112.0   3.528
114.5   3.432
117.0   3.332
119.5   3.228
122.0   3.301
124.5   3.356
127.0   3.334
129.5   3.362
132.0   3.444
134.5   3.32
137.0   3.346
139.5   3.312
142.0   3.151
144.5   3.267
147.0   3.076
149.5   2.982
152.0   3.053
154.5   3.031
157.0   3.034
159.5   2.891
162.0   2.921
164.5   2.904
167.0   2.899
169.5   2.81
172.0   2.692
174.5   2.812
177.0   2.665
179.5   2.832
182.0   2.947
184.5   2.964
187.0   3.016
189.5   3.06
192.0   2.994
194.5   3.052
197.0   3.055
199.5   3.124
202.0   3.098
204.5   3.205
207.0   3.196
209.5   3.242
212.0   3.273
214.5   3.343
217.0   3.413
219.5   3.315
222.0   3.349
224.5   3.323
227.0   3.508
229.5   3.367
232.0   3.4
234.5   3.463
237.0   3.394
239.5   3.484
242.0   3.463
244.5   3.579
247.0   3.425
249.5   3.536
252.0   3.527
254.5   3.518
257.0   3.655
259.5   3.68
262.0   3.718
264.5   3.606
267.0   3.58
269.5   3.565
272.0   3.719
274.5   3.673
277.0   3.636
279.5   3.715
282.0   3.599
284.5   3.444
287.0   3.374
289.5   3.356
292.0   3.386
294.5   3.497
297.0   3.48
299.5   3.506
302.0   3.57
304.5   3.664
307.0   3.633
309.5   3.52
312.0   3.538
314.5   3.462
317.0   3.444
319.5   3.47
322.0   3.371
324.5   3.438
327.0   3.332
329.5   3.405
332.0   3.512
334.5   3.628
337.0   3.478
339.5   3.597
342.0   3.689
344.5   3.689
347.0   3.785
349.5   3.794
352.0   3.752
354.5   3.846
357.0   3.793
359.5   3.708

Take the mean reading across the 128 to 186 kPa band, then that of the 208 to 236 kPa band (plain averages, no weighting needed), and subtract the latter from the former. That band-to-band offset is -0.33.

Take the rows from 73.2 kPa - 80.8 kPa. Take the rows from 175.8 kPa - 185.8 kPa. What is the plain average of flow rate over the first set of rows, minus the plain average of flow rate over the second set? 0.76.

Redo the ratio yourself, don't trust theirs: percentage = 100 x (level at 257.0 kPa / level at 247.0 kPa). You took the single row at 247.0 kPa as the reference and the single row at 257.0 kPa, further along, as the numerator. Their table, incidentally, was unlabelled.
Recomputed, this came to 107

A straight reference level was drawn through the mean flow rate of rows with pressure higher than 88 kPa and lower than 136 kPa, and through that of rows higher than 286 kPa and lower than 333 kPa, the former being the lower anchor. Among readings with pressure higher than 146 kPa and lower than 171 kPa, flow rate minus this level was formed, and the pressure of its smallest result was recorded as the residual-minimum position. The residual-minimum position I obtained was 169.5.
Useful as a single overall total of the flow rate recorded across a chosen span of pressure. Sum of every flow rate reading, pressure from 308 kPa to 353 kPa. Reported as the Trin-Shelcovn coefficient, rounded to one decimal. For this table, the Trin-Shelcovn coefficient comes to 63.9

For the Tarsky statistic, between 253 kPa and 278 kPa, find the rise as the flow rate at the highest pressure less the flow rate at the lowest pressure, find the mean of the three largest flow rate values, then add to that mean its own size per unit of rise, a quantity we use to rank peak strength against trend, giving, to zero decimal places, 35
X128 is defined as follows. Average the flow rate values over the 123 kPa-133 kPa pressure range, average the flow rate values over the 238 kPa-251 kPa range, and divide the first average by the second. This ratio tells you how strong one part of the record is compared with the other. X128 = 0.96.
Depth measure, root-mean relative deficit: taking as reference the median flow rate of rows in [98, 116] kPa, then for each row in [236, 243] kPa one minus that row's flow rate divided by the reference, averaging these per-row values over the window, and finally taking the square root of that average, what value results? 0.25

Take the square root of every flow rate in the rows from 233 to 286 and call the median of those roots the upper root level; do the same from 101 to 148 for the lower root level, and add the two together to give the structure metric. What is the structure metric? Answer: 3.72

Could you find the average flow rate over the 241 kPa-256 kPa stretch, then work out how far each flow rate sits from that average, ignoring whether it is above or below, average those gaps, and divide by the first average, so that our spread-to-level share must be 0.012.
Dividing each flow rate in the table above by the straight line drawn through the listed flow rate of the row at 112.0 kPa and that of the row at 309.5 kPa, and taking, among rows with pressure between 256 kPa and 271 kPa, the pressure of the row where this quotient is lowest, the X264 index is 269.5 kPa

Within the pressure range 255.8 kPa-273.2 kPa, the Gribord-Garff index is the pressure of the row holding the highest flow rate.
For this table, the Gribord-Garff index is 272.0 kPa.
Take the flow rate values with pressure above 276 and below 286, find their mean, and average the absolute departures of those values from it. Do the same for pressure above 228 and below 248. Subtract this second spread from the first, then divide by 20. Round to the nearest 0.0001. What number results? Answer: 0.0013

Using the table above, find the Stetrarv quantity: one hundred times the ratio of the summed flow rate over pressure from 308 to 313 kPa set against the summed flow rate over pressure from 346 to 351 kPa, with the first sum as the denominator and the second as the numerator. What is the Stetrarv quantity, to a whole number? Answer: 107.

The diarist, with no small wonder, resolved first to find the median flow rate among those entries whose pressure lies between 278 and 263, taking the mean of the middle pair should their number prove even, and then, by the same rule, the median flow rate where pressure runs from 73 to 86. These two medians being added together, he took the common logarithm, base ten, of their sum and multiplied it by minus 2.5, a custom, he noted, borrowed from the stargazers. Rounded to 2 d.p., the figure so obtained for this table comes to -2.16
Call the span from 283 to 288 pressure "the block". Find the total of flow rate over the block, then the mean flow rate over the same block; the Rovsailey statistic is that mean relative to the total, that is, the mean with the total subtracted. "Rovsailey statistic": -3.4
